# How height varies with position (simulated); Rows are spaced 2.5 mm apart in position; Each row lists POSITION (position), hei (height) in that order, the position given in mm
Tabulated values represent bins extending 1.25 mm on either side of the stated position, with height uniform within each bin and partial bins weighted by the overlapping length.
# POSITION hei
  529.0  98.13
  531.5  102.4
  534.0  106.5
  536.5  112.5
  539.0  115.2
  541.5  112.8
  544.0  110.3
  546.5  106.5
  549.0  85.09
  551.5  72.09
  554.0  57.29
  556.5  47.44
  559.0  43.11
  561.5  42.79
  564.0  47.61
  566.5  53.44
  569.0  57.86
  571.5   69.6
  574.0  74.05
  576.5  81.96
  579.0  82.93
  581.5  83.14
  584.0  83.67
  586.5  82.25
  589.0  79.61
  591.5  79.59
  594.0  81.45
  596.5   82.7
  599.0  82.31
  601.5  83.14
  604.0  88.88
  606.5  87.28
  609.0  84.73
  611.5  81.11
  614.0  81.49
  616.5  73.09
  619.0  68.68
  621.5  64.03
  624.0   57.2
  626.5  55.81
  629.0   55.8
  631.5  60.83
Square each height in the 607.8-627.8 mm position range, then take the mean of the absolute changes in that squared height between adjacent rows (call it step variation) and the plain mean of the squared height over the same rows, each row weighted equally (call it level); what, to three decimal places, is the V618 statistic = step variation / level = 0.117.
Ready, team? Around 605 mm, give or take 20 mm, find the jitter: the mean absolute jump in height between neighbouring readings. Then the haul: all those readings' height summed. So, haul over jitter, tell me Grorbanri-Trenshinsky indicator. 418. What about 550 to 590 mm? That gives 214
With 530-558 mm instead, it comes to 128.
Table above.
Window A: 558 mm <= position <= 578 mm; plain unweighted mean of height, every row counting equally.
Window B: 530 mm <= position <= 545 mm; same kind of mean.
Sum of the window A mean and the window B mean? 169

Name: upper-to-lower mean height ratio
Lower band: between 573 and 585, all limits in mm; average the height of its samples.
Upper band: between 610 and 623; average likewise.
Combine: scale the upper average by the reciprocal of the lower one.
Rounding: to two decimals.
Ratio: 0.91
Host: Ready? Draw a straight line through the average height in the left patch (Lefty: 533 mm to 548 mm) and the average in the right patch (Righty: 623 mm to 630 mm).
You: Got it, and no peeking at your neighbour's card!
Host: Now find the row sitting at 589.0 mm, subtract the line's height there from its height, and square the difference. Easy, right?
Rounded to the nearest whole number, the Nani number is 0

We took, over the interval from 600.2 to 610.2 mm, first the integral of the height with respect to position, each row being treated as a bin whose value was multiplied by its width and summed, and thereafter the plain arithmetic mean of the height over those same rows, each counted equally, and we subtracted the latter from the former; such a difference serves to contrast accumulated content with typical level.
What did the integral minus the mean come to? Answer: 774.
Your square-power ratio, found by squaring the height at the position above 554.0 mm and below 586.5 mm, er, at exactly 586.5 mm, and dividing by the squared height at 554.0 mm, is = 2.1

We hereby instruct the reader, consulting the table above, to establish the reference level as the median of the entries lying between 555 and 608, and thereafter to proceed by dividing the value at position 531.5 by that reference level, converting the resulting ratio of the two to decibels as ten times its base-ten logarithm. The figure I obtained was 1.0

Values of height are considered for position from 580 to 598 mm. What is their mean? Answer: 81.8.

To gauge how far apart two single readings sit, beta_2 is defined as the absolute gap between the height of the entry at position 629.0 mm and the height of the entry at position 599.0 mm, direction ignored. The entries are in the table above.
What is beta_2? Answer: 27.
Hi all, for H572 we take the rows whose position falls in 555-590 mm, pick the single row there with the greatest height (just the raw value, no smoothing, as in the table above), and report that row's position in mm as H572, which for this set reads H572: 584.0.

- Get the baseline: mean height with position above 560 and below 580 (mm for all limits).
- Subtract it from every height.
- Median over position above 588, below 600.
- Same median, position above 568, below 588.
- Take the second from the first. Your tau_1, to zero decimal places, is -1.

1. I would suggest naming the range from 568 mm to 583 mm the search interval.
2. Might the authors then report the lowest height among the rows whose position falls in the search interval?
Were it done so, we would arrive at 57.86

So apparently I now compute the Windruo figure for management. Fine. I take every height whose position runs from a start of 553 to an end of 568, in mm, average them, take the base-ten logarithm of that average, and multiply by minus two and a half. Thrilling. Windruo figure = -4.22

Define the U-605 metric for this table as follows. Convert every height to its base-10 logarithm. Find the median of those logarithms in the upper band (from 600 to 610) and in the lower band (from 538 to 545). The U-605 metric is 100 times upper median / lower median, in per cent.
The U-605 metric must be 94.3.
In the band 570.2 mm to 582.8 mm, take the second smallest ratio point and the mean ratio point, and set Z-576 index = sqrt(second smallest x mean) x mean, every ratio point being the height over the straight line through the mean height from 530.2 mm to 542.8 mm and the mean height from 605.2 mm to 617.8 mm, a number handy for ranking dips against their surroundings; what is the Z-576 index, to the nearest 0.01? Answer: 0.66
